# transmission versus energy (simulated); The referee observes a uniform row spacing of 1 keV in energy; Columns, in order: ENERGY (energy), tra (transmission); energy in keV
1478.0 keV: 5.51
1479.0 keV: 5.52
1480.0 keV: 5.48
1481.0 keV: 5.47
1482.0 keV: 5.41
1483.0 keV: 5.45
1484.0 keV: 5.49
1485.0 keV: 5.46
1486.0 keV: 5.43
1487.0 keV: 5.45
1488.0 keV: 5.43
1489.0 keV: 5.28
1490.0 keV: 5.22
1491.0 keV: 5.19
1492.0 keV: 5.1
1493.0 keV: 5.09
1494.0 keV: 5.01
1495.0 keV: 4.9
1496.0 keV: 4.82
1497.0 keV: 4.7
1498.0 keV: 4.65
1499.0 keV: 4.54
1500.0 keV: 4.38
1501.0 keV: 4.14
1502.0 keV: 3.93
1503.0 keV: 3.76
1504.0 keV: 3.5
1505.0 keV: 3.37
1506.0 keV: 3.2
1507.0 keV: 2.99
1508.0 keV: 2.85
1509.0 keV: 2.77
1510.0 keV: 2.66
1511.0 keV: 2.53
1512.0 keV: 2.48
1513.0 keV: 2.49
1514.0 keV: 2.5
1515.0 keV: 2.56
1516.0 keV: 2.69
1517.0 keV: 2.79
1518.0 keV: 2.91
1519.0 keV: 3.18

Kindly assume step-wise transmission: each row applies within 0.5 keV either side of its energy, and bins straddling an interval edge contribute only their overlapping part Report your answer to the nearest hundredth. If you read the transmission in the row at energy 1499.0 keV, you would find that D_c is 4.54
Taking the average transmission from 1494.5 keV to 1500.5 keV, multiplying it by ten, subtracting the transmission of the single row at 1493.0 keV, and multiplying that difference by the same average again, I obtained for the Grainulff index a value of 194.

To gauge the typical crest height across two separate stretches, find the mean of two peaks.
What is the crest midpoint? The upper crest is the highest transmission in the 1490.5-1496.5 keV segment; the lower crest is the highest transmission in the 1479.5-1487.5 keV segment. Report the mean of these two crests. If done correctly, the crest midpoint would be 5.3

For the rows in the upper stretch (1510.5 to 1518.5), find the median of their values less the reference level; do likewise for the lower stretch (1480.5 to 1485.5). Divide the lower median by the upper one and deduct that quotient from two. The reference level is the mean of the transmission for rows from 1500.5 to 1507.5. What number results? 3.9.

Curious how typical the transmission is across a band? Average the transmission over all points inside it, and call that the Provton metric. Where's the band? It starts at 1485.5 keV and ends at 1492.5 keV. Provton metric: 5.3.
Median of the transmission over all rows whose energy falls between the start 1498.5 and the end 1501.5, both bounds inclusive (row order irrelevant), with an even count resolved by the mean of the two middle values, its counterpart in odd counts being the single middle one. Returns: 4.4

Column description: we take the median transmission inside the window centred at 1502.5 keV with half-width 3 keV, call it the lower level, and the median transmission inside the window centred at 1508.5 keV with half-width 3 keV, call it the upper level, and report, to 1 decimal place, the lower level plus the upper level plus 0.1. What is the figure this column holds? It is 6.8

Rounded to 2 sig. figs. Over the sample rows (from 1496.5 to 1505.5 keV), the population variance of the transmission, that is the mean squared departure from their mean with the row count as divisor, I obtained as 0.22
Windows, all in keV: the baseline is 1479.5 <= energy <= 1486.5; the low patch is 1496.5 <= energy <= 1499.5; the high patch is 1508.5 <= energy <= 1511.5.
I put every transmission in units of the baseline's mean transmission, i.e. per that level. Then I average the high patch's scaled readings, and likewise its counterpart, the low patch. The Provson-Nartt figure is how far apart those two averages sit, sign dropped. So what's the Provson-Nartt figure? 0.36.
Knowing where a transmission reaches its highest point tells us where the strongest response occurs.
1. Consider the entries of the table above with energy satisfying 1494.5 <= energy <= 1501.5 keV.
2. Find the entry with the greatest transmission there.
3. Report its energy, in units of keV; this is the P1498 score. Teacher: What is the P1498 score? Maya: 1495.0 keV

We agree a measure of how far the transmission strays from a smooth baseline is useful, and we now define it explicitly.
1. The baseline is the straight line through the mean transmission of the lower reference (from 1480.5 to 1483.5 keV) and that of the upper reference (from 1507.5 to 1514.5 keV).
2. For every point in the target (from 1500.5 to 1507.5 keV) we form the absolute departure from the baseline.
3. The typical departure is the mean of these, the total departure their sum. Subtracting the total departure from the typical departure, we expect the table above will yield -1.6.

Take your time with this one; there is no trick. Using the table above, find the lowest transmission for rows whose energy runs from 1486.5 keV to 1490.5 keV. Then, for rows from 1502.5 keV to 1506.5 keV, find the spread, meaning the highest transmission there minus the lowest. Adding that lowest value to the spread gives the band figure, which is 5.8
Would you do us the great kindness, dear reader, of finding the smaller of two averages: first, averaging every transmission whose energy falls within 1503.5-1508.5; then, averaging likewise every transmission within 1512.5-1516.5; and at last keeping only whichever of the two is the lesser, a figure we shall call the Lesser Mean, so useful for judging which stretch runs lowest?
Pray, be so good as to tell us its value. 2.56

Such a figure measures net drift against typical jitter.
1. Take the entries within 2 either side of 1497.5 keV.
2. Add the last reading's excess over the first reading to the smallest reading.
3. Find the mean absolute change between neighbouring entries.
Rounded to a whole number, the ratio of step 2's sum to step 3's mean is 46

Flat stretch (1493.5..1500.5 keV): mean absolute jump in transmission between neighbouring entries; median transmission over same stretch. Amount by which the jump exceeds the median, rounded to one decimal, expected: -4.6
